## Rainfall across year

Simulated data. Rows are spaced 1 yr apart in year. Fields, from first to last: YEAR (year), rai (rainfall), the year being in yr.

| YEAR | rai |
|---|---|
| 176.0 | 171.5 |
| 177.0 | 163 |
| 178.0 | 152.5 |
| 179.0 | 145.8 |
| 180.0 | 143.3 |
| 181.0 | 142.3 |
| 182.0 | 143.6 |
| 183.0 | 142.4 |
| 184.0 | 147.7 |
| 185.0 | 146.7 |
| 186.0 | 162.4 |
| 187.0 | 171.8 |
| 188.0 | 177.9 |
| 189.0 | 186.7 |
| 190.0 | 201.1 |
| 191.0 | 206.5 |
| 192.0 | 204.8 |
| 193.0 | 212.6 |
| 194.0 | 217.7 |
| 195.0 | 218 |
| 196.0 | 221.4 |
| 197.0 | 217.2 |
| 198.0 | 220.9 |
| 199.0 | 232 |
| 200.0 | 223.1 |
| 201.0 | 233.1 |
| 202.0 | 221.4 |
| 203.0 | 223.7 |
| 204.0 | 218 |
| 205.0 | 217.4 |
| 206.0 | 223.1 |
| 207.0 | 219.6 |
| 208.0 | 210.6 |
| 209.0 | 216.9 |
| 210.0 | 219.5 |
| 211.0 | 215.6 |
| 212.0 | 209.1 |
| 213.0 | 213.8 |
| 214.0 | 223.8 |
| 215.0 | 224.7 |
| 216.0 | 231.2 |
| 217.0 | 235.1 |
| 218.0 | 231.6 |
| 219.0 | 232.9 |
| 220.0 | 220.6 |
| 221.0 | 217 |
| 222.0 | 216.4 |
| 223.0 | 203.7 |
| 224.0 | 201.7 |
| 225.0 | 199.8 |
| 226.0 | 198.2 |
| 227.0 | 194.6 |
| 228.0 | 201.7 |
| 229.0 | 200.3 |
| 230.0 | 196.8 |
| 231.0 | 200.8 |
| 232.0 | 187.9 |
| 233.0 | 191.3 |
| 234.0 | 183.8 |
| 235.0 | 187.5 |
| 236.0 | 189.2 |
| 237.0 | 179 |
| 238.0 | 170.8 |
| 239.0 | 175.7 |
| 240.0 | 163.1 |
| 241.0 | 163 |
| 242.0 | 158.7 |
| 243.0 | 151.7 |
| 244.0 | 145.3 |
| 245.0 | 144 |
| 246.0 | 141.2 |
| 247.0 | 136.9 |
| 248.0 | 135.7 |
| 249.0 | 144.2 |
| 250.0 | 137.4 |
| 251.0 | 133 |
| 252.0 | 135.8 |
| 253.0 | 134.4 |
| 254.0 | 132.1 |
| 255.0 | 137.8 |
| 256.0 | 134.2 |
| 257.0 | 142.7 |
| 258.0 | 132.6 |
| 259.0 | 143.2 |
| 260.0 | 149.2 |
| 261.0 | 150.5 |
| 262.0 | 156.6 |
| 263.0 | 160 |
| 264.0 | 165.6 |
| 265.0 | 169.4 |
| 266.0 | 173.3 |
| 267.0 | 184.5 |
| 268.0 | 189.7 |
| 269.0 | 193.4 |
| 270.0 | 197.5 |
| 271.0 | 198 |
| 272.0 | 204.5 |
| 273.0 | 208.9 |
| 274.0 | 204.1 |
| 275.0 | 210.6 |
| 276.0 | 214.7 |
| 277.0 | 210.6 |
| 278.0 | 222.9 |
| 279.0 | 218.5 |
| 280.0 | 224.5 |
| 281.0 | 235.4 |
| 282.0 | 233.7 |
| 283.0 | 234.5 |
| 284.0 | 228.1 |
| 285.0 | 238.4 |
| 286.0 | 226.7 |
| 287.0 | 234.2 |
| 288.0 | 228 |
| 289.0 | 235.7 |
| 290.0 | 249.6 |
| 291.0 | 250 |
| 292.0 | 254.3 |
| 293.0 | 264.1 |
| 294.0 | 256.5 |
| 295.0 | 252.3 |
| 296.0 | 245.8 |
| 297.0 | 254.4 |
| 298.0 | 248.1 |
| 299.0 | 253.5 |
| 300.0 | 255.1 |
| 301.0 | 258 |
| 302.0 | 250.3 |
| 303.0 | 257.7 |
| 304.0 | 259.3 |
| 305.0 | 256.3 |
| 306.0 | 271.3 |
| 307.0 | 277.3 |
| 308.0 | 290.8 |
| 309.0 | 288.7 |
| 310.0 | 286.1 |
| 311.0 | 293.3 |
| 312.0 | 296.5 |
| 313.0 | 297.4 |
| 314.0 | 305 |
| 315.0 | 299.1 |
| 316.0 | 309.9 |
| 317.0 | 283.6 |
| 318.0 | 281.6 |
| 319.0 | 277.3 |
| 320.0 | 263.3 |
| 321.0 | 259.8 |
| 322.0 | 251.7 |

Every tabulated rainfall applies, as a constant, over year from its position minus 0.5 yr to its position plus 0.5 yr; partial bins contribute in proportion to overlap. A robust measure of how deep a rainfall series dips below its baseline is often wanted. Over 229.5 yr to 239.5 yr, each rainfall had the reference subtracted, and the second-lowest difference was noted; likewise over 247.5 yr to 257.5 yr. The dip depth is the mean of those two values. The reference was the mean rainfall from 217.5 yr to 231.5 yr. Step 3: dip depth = -54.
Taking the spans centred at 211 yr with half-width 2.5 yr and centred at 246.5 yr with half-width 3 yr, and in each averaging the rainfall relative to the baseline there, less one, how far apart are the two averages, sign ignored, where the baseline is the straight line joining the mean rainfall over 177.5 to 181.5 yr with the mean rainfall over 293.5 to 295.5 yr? 0.55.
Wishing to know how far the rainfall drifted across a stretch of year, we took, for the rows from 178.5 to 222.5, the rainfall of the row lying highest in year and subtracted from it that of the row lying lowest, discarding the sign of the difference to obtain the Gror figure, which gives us 71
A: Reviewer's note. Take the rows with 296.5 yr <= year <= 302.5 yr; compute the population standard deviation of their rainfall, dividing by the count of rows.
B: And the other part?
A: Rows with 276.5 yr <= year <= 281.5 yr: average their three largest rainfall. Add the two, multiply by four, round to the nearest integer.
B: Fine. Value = 923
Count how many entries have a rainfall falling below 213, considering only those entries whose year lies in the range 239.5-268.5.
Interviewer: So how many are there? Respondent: 29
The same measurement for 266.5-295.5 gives 10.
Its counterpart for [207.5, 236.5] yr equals 16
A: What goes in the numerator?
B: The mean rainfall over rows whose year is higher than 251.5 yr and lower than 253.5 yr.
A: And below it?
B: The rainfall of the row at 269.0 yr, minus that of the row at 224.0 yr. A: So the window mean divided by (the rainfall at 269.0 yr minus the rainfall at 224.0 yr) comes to -16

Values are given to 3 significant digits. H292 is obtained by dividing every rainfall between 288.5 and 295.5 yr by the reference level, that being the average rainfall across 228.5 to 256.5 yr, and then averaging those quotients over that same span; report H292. 1.57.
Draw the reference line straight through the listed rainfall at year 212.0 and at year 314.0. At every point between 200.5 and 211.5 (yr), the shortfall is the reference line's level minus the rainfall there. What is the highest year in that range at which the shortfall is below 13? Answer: 211.0 yr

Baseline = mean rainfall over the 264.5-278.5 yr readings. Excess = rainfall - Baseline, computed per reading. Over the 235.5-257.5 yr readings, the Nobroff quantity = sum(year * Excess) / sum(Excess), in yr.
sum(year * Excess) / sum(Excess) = 248.4 yr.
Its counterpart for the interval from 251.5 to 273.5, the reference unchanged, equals 258.0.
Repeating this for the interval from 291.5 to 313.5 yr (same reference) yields 303.8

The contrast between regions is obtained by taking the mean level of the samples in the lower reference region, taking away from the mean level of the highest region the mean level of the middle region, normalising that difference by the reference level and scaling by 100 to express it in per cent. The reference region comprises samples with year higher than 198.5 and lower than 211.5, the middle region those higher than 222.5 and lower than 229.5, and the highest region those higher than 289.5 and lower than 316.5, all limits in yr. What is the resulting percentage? 32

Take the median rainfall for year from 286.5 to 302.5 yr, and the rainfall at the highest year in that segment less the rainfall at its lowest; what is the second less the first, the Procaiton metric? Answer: -235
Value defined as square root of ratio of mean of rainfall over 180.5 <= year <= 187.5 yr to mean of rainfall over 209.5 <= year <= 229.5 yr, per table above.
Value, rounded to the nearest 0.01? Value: 0.84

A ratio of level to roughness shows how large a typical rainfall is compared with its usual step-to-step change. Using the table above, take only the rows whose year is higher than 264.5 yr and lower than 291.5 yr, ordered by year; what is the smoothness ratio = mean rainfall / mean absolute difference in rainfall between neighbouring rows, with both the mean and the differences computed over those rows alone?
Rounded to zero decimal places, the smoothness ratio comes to 35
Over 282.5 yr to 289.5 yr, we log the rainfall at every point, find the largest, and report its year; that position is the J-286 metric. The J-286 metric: 285.0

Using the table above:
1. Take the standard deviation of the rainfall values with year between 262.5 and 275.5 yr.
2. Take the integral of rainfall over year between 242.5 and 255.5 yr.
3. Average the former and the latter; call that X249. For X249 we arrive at 913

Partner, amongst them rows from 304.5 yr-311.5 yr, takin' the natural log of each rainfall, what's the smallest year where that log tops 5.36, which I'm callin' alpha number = 305.0 yr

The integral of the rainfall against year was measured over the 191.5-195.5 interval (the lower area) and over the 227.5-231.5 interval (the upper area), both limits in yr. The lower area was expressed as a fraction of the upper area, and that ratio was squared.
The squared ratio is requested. 1.1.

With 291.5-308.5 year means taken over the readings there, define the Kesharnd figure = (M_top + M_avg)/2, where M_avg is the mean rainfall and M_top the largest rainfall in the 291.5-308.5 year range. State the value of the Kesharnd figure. 275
